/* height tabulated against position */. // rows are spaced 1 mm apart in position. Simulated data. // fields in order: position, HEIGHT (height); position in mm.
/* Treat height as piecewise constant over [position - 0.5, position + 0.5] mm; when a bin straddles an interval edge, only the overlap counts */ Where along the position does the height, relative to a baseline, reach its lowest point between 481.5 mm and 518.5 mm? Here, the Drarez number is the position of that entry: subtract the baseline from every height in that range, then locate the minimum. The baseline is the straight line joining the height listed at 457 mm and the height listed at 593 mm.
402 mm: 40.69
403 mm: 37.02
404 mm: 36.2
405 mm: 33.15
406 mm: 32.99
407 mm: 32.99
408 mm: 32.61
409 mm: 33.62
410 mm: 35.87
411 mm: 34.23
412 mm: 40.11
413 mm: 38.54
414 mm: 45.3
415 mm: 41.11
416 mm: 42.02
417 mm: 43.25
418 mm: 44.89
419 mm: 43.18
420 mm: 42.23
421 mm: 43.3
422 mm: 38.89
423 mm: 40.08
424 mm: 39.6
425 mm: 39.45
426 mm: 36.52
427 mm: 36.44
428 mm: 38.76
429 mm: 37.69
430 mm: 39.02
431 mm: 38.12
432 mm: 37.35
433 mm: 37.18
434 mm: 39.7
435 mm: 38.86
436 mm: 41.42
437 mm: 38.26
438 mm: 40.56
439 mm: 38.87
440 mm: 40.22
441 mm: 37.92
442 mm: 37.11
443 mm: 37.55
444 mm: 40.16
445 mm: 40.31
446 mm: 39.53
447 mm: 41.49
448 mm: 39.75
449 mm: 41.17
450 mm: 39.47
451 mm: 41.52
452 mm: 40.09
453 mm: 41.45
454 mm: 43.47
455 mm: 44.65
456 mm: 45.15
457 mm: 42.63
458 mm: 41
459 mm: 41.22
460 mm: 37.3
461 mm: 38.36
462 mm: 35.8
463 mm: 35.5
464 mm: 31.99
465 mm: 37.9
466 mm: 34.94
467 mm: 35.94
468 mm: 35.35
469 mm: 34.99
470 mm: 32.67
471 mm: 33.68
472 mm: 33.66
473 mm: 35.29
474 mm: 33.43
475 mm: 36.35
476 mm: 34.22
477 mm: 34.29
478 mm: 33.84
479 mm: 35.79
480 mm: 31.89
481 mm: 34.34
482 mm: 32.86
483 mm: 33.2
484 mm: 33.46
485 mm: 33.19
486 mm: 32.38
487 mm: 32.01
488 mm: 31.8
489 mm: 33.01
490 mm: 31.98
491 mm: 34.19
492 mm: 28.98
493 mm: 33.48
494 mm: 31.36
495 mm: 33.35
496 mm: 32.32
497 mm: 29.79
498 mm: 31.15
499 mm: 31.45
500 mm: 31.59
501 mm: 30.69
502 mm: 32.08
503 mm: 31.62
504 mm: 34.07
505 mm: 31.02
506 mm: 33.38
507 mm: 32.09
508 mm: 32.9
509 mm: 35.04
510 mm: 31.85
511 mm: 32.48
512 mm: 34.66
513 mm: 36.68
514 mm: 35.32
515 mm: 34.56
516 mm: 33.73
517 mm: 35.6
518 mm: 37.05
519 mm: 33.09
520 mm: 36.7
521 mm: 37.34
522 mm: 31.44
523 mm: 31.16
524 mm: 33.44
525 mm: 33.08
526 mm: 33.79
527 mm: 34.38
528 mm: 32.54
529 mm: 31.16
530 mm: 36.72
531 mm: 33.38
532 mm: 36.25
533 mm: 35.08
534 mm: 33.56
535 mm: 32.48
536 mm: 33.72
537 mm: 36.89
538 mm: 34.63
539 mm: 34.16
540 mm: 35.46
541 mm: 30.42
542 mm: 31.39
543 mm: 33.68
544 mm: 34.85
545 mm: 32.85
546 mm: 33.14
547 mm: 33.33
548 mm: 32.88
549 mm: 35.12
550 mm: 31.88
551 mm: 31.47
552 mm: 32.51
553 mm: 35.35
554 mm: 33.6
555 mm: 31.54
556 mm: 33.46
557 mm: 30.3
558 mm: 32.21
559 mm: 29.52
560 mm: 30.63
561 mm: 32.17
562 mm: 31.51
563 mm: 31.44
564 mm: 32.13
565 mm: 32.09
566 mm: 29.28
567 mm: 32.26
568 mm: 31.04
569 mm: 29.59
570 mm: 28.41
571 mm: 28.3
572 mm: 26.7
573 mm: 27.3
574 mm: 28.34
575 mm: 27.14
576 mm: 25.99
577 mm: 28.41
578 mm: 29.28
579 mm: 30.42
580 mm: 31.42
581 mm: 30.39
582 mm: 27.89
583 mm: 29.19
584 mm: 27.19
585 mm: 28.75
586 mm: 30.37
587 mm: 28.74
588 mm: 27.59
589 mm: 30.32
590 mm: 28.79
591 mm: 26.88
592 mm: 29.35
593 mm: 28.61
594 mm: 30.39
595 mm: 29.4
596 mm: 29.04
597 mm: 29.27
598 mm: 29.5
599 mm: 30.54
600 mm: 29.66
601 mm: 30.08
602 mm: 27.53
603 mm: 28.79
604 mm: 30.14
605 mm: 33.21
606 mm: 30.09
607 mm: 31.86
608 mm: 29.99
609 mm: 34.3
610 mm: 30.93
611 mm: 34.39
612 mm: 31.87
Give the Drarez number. 492 mm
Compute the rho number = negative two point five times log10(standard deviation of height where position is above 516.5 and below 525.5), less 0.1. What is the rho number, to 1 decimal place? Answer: -1.0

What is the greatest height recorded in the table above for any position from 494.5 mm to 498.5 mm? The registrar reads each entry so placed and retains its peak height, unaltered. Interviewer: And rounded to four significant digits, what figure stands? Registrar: 33.35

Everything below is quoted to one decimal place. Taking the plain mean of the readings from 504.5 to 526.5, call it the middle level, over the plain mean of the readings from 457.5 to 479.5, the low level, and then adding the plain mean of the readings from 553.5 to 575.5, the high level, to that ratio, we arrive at 31.4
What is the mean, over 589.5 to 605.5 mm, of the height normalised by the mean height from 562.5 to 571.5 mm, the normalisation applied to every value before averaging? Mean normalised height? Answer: 0.97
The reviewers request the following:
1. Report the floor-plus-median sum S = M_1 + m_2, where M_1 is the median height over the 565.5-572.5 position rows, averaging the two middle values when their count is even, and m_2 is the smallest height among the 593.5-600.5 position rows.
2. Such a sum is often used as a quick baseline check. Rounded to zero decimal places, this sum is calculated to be 58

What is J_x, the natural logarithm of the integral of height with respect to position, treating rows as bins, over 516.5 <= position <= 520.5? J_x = 4.96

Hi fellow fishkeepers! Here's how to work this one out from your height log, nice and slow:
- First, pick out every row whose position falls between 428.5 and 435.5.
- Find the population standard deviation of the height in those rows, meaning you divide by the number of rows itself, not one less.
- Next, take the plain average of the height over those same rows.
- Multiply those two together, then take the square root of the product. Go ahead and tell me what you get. 5.78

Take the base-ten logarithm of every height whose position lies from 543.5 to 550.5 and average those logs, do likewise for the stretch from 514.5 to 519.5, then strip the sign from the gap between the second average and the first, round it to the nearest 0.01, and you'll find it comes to 0.02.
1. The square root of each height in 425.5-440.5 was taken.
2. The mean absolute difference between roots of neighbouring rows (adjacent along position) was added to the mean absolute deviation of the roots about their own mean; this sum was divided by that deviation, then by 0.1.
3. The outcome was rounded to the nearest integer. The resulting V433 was 23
